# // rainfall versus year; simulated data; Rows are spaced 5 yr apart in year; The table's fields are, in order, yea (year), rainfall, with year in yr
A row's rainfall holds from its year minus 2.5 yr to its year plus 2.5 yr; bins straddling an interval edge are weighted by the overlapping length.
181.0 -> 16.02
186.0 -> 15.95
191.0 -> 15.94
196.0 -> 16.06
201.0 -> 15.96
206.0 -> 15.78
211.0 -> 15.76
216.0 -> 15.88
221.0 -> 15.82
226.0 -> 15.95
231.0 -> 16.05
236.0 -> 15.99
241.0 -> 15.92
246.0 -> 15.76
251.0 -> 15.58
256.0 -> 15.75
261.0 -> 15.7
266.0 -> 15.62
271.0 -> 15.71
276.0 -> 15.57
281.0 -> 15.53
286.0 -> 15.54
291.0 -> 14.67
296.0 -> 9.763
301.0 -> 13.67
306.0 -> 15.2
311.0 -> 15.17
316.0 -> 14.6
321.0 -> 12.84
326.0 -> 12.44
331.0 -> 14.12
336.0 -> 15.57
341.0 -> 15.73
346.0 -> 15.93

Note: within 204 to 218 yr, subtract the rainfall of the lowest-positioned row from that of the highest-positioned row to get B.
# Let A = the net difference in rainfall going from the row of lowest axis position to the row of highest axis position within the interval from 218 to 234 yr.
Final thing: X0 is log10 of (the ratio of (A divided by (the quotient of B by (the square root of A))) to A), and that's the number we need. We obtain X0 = 0.7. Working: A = 0.23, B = 0.100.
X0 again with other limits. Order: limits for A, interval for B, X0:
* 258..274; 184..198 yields 0.0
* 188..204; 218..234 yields -0.2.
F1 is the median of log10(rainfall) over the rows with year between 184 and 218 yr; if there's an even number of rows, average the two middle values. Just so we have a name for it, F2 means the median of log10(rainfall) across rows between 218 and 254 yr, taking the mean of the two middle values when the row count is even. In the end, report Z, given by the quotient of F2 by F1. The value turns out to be 1.00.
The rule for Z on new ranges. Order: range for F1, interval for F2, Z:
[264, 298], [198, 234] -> 1.01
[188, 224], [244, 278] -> 1.00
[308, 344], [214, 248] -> 1.03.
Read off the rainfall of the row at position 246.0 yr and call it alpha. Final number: 15.76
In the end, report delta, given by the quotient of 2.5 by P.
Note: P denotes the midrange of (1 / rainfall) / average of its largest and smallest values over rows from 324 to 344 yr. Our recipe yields 34.73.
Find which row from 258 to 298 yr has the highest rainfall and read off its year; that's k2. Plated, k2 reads 271.0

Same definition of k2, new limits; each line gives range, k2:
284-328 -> 286.0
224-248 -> 231.0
